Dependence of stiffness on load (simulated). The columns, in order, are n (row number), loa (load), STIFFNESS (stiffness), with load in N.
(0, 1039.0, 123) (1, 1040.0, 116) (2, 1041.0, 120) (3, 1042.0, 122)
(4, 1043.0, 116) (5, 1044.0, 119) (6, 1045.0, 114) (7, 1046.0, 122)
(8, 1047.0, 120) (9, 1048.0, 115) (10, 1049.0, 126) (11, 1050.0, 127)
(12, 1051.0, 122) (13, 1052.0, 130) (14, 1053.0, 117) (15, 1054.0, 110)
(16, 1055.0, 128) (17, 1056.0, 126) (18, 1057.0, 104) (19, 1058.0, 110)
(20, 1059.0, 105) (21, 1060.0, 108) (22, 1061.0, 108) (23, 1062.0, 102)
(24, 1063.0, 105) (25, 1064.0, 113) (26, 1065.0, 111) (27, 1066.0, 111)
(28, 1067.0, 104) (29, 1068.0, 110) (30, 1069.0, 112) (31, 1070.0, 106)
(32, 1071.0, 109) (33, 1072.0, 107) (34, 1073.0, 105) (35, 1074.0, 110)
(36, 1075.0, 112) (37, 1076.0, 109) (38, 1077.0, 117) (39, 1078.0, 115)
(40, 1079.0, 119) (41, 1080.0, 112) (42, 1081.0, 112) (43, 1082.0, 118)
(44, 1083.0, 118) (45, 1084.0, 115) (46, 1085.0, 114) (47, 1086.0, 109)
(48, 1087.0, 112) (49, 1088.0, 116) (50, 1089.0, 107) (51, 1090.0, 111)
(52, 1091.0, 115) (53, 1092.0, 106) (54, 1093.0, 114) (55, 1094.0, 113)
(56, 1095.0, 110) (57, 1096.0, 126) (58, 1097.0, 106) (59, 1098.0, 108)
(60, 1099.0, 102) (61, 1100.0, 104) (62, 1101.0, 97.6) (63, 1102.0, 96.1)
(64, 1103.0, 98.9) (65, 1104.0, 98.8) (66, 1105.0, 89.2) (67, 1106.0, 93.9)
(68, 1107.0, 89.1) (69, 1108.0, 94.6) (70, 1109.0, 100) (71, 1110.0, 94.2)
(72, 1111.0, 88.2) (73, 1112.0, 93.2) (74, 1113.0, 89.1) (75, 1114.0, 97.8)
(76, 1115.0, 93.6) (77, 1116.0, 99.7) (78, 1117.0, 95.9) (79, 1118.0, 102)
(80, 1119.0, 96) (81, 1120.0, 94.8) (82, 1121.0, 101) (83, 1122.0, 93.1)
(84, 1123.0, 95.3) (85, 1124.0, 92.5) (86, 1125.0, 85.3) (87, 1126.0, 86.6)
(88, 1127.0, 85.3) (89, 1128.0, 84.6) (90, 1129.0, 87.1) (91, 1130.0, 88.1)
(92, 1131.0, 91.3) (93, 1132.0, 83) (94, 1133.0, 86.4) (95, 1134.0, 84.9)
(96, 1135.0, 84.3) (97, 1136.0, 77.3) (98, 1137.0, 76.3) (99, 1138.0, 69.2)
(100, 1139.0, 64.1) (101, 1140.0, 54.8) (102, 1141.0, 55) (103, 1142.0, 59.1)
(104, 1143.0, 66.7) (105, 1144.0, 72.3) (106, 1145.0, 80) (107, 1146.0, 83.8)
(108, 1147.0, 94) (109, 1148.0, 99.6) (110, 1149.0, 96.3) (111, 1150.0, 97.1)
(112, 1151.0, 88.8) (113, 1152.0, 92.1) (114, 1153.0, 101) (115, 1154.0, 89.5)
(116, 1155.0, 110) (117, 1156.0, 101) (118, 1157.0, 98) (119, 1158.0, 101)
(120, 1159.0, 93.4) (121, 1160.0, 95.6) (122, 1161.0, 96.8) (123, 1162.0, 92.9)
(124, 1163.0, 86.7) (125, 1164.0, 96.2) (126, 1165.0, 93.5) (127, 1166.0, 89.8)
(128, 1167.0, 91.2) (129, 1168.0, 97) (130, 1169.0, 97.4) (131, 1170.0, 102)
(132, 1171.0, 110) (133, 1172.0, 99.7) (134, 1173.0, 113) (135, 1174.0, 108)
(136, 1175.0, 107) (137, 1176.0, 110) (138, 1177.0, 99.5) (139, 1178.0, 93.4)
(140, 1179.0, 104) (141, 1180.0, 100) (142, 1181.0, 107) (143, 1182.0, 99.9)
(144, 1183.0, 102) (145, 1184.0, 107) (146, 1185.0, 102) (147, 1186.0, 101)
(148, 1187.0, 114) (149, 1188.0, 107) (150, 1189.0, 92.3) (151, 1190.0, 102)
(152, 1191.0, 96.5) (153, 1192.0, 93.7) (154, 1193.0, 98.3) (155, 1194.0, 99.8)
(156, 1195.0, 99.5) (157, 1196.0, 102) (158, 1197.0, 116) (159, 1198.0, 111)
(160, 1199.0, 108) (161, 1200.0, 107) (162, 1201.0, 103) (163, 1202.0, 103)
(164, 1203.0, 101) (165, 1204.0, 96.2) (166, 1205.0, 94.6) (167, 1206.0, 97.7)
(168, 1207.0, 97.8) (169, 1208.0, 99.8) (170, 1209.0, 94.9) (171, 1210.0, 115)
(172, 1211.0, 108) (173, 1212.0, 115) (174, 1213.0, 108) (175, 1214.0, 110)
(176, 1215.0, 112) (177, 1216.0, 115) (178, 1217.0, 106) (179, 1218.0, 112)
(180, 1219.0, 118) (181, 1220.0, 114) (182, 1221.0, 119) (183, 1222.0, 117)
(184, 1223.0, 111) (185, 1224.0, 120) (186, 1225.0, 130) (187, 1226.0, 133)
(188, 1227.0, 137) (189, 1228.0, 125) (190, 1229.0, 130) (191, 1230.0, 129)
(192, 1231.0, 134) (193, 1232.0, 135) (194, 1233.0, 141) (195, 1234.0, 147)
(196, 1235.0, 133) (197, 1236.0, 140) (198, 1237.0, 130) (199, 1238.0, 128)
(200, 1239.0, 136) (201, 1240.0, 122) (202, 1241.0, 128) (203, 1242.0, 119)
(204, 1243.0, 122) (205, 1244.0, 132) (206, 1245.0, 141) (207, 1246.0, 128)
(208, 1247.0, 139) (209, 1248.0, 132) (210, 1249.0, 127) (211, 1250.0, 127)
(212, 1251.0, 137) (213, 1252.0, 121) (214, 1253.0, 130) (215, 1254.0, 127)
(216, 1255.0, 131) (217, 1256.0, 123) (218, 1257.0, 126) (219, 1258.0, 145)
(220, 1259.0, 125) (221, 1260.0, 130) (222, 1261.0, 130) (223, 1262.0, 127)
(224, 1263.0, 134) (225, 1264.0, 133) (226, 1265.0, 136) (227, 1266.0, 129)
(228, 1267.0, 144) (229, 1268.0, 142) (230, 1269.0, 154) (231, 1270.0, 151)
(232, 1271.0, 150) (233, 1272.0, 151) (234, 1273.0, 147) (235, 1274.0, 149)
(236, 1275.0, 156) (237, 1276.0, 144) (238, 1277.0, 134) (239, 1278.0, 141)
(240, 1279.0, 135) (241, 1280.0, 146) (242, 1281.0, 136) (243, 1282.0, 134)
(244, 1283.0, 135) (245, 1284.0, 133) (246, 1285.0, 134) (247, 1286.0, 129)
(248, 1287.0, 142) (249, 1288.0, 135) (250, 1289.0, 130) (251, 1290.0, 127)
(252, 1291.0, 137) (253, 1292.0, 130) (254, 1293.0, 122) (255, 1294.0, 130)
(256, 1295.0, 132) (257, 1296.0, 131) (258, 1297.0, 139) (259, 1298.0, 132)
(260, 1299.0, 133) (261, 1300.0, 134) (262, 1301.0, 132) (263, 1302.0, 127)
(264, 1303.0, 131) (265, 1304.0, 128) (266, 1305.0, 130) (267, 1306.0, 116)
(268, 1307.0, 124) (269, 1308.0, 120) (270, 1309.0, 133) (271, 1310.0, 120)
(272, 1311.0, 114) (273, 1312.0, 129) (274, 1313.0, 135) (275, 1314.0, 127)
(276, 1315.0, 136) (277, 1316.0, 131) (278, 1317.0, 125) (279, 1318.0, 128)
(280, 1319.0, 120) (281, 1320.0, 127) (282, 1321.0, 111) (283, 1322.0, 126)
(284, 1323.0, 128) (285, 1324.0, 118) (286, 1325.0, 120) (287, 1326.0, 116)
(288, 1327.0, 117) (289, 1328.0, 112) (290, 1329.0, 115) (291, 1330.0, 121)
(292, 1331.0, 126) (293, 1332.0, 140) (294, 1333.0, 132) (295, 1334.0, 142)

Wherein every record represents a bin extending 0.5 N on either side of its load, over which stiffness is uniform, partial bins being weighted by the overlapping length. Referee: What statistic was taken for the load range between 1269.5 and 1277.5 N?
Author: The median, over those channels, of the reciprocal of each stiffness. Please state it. 0.0067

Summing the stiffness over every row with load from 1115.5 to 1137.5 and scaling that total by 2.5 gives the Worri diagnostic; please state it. 4927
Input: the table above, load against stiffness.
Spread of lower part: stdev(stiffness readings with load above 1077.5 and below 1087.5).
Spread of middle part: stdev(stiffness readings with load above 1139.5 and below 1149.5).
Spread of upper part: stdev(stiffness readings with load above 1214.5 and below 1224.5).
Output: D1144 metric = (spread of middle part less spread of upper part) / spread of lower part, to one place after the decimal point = 4.0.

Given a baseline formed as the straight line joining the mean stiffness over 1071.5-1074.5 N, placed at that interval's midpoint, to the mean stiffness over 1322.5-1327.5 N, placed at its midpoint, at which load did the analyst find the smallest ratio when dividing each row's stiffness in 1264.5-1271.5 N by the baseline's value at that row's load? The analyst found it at 1266.0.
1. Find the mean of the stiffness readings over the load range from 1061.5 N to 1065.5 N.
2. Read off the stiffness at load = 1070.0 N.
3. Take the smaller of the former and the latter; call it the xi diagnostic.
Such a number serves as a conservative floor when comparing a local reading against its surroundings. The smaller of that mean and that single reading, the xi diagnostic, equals 106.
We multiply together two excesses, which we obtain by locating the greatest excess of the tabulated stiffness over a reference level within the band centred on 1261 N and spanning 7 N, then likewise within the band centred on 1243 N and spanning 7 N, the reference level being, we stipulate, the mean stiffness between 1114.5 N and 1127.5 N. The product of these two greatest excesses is 2404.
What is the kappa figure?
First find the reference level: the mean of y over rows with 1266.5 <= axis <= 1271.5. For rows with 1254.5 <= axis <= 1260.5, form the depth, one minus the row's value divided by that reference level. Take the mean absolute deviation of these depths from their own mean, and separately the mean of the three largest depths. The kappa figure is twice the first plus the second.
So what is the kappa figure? 0.23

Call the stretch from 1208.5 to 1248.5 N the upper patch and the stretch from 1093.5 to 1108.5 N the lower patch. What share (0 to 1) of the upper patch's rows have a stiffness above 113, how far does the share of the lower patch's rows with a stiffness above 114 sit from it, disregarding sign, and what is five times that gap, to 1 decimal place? 3.7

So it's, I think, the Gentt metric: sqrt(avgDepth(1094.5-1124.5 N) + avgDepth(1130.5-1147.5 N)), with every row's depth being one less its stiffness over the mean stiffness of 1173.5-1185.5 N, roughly 0.57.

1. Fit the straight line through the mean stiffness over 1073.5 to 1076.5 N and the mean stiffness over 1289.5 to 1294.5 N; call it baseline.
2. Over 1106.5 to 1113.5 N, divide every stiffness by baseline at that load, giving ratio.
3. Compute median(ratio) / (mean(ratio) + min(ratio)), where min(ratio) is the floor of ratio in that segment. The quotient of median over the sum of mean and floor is 0.515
